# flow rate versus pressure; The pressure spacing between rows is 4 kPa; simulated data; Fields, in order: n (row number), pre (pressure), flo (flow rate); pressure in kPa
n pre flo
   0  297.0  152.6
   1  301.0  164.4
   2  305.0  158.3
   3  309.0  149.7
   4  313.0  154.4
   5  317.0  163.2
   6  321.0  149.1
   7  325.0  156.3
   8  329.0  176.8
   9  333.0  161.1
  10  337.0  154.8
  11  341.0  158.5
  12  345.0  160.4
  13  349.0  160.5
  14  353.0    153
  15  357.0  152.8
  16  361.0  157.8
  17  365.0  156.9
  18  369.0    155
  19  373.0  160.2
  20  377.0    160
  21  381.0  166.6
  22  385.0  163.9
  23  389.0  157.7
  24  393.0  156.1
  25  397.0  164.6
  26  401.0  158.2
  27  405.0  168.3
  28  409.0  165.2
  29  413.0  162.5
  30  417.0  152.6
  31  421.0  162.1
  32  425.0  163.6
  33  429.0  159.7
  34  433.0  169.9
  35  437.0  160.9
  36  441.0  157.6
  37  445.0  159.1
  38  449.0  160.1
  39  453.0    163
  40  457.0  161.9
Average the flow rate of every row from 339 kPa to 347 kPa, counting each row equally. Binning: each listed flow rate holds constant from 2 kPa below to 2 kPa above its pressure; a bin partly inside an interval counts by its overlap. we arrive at 159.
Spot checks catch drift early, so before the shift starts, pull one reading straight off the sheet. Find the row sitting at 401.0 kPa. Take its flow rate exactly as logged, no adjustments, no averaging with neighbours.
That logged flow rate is 158.2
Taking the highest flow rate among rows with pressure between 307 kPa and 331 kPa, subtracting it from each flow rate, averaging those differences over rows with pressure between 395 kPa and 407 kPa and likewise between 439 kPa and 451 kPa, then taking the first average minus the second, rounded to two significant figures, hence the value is 4.8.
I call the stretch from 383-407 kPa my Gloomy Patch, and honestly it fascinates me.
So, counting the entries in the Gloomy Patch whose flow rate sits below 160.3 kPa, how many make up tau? 3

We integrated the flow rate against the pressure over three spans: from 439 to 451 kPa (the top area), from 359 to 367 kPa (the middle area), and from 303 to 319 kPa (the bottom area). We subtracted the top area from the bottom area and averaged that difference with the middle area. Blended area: 927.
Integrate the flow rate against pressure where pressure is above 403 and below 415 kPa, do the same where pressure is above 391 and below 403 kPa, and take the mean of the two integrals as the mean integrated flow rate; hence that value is 1950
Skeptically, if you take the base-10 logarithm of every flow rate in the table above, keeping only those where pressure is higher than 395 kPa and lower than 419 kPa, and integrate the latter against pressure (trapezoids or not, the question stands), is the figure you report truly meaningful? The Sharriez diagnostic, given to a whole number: 53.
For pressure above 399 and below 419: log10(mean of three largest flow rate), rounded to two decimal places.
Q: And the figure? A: 2.22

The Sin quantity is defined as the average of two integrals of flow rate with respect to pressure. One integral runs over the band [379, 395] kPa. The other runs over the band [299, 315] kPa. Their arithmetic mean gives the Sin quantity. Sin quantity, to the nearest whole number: 2542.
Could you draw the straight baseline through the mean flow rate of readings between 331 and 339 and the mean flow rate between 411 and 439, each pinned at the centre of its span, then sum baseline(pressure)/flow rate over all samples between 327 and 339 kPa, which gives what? 2.89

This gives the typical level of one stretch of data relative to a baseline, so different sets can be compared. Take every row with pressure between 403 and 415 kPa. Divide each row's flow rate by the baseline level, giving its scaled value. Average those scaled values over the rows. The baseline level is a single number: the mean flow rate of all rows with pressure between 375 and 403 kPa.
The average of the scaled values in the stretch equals 1.03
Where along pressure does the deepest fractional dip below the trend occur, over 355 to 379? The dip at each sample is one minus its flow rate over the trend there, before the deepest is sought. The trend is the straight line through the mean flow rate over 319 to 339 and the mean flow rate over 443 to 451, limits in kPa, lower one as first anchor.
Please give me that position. 357.0 kPa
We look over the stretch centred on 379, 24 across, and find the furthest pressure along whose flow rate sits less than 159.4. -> 389.0 kPa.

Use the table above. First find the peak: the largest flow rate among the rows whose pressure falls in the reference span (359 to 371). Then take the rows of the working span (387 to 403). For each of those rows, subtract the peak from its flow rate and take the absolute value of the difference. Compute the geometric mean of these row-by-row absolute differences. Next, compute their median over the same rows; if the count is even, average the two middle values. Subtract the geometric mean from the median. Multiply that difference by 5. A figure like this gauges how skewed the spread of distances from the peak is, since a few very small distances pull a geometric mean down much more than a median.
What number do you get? 1.1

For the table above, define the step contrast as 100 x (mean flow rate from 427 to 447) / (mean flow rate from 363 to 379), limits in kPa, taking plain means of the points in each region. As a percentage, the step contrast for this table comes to 102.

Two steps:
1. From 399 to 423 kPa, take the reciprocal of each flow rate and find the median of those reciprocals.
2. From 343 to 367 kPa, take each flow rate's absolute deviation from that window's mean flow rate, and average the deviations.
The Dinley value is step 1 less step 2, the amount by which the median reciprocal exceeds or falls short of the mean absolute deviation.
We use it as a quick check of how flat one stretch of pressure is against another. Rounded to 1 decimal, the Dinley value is -2.7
